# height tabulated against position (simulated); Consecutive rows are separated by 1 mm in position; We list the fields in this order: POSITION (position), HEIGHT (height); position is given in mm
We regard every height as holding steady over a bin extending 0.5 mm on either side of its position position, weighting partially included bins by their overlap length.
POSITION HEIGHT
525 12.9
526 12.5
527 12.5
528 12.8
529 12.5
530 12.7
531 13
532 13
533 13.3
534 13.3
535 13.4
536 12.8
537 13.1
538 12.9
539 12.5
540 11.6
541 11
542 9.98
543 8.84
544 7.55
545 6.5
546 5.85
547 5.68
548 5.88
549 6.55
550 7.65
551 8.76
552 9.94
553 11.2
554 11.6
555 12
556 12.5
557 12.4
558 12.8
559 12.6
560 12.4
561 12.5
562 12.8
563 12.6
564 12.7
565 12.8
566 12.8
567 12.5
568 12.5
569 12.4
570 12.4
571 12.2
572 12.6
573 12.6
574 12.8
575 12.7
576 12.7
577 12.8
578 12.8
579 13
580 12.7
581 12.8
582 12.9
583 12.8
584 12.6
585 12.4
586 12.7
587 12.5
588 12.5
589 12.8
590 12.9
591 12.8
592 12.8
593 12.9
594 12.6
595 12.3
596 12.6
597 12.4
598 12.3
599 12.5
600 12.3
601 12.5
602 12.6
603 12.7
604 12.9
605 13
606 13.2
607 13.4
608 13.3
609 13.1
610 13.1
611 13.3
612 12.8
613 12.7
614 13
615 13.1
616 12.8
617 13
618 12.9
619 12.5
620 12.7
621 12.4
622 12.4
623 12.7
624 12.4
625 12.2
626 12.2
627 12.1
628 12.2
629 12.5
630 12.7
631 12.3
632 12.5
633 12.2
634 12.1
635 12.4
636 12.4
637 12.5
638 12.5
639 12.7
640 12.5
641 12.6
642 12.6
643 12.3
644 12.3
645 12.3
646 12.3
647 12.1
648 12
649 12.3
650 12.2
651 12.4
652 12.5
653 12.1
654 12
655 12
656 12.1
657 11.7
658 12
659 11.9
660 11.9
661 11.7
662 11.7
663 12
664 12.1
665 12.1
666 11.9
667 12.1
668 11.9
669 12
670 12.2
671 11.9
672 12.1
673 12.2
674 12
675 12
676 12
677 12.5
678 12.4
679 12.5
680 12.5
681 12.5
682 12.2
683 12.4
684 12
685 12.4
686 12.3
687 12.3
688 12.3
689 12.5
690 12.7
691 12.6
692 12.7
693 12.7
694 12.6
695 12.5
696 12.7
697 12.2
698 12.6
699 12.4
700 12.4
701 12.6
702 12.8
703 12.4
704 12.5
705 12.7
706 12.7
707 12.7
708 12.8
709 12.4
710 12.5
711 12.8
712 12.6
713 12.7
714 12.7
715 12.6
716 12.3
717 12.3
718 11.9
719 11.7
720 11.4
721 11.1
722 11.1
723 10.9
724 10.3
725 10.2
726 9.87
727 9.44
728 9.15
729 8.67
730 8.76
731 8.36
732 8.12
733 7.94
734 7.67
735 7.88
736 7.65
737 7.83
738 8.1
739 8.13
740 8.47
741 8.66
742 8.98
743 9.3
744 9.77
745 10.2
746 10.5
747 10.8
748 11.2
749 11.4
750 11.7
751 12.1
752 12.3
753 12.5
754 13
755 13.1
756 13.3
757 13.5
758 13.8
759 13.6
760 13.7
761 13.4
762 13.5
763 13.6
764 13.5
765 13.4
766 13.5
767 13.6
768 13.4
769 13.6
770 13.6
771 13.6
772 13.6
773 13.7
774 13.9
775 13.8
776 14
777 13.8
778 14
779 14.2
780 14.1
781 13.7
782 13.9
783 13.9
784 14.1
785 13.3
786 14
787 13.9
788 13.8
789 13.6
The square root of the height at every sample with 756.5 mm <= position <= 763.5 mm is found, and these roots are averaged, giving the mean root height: 3.69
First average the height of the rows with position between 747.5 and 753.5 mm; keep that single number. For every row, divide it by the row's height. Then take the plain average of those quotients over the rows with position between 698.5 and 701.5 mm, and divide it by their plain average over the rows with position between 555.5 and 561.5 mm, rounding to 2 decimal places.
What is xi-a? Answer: 1.01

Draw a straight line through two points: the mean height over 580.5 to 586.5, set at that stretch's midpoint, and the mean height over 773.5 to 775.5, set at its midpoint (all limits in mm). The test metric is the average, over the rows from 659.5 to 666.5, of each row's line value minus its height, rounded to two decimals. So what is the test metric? 1.26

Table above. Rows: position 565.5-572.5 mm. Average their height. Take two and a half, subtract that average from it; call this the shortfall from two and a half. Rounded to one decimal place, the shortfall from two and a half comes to -10.0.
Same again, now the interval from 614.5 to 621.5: -10.3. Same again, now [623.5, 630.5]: -9.8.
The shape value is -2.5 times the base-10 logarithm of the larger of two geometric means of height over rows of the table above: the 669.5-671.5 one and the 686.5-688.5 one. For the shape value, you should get -2.72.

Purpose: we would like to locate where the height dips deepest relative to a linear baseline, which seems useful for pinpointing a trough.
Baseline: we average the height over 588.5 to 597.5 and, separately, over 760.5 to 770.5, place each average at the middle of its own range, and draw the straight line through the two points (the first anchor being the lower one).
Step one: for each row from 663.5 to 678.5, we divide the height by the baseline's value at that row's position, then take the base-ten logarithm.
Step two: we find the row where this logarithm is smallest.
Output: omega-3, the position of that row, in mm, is 671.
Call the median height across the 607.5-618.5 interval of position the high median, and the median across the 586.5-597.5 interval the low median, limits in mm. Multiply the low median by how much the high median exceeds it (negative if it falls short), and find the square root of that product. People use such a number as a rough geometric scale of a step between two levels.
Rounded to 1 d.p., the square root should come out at 2.2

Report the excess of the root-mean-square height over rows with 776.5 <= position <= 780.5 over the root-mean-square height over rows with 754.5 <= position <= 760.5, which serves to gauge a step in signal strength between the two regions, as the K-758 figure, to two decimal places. 0.52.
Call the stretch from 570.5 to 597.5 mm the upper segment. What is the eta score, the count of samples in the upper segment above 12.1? 27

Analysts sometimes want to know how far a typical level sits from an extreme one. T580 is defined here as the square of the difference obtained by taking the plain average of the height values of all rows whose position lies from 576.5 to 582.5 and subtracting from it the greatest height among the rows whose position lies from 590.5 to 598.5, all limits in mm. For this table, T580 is 0.0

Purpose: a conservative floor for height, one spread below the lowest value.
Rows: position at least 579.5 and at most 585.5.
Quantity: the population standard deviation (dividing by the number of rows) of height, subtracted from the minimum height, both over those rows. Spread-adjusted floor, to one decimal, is 12.2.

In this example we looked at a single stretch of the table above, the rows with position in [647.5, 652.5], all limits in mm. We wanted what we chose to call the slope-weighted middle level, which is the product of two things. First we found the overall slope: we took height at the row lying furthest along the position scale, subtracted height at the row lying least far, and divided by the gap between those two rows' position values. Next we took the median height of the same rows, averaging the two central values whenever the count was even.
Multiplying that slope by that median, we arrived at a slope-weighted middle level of 1.5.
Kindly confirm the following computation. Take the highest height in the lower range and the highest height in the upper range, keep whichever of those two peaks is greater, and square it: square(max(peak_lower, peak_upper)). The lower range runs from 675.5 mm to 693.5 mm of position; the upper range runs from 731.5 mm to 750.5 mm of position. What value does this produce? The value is 161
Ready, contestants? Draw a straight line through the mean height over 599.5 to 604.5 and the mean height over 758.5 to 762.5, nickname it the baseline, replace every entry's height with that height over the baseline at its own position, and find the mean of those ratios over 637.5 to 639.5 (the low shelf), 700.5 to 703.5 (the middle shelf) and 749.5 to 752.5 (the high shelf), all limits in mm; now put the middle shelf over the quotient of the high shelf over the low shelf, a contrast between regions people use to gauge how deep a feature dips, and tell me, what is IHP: 1.05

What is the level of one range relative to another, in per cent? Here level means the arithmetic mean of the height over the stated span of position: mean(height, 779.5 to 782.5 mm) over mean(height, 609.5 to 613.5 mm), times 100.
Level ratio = 107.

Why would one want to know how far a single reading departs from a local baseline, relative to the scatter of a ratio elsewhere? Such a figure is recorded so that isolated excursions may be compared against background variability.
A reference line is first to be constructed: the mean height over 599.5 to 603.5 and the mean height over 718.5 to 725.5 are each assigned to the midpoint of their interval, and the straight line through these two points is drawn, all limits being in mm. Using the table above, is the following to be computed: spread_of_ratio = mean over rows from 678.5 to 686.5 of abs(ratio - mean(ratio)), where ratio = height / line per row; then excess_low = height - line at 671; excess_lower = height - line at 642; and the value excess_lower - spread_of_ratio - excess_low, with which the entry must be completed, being 0.3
